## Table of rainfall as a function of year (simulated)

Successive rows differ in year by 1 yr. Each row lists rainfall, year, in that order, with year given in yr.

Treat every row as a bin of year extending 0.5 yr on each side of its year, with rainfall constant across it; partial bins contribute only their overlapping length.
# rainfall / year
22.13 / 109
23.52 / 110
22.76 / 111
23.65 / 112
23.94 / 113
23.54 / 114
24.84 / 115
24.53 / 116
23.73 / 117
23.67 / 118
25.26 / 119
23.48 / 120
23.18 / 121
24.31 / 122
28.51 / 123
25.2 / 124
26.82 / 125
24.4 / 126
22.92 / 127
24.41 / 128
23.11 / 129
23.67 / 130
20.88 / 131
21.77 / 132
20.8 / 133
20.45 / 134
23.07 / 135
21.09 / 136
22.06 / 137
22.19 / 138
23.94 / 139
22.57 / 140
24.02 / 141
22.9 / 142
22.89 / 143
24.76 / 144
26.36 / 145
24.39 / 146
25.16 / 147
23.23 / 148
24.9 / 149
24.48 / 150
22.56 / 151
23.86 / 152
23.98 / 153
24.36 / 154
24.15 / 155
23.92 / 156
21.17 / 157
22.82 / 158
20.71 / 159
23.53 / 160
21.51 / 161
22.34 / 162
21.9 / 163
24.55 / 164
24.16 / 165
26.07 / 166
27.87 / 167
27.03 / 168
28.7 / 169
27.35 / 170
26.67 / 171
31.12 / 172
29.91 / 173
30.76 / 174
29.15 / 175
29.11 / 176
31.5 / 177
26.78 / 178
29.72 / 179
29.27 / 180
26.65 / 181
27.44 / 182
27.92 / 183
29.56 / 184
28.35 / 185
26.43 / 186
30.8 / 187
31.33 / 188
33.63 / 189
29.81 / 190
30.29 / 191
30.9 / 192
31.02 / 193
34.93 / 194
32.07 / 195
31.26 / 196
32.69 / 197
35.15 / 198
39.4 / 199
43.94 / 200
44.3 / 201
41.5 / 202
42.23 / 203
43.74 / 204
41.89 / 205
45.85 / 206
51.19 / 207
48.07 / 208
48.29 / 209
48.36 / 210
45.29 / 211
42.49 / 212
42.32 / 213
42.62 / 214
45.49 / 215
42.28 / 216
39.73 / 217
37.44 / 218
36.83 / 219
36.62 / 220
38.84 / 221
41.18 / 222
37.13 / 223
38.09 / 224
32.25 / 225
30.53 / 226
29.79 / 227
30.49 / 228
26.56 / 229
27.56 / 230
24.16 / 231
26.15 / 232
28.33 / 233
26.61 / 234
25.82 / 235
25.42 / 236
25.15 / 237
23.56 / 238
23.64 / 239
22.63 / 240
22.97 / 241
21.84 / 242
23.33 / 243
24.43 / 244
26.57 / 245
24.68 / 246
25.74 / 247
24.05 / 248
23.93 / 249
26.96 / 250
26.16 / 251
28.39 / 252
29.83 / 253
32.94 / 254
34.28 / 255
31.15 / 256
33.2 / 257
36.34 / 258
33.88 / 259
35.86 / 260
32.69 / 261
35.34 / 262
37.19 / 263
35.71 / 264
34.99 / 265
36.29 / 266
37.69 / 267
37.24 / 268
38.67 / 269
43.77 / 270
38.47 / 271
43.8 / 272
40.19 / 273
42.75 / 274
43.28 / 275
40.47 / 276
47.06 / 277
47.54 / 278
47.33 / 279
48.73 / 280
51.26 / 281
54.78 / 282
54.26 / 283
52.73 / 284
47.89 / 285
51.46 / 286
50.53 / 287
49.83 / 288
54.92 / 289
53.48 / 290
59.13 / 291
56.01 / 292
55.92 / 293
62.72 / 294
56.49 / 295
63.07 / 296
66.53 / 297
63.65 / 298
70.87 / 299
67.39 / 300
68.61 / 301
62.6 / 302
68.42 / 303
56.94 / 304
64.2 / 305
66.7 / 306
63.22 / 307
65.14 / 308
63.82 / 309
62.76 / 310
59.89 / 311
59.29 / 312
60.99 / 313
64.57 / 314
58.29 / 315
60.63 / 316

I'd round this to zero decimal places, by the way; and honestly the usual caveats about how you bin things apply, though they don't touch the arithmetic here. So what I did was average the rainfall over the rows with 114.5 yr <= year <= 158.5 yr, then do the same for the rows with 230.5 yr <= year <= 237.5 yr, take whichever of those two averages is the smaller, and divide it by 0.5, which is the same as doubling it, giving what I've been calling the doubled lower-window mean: 47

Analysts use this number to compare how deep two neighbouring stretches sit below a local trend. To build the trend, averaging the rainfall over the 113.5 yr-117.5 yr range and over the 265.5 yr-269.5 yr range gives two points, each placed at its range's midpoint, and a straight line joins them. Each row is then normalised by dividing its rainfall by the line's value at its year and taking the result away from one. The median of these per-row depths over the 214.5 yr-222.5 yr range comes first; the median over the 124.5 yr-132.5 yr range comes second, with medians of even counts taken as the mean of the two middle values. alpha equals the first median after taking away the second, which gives -0.26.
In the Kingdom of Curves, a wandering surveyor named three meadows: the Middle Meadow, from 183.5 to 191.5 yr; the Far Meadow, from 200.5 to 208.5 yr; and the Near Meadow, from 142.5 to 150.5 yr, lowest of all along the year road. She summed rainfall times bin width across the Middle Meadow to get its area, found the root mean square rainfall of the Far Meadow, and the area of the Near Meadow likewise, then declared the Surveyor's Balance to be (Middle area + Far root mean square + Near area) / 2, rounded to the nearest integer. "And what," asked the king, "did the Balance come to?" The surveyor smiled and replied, 241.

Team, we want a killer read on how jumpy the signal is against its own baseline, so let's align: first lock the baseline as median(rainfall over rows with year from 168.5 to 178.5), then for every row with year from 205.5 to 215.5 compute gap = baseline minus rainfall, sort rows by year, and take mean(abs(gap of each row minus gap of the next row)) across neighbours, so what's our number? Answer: 2.00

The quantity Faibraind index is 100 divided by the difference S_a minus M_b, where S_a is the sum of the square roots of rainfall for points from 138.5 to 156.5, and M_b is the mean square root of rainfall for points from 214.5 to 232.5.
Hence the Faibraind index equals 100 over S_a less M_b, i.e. 1.21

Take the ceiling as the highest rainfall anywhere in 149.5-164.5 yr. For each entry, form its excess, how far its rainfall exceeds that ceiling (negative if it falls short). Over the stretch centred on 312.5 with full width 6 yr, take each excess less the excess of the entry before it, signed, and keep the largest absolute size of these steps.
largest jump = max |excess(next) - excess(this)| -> 6.3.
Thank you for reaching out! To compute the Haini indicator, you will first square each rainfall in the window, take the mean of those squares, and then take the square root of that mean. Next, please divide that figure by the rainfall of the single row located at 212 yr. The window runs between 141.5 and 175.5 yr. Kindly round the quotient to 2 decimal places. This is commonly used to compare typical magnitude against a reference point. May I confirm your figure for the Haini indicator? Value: 0.59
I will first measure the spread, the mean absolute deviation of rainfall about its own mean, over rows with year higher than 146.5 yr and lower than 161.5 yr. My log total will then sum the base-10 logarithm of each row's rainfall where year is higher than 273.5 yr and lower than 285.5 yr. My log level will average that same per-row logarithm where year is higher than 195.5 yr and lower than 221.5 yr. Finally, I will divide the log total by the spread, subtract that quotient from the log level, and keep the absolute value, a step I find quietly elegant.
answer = 17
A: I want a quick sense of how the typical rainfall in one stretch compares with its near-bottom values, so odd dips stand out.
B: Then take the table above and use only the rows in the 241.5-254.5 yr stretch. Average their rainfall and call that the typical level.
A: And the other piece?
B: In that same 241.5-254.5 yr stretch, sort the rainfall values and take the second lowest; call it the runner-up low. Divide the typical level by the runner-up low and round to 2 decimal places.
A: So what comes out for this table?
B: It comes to 1.12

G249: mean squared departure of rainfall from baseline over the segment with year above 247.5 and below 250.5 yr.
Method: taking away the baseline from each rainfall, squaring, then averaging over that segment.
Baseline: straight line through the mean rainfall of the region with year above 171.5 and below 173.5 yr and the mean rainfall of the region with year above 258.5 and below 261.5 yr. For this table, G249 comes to 78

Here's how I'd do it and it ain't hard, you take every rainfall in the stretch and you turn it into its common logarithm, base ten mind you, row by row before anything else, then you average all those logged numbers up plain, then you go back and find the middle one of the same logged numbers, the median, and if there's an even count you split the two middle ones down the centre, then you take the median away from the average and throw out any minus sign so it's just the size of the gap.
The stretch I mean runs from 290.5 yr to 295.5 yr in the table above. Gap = 0.011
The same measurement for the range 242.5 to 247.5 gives 0.004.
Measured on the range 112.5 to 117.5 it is 0.003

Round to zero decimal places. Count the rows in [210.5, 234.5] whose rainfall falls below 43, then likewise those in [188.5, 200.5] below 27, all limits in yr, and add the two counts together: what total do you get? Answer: 22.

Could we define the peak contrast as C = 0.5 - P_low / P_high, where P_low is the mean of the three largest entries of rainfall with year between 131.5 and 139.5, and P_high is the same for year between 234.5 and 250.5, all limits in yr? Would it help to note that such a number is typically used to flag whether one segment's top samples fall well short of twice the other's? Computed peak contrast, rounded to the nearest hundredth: -0.37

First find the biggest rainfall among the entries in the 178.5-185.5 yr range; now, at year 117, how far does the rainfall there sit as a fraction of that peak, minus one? -0.20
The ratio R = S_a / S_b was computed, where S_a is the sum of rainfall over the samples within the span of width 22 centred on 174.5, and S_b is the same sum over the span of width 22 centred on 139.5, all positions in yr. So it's 1.2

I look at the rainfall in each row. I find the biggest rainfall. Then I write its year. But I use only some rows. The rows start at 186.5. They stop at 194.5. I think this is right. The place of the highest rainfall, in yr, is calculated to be 194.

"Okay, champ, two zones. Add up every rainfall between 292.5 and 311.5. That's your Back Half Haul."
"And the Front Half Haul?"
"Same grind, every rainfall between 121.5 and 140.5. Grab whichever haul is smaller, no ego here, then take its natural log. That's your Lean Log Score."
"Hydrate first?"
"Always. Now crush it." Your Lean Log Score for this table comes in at 6.09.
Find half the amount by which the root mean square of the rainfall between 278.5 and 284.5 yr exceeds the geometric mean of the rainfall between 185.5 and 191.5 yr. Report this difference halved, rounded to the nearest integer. 11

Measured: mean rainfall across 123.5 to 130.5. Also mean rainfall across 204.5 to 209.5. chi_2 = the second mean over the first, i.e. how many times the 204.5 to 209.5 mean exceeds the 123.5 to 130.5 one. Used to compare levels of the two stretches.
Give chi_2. 1.93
